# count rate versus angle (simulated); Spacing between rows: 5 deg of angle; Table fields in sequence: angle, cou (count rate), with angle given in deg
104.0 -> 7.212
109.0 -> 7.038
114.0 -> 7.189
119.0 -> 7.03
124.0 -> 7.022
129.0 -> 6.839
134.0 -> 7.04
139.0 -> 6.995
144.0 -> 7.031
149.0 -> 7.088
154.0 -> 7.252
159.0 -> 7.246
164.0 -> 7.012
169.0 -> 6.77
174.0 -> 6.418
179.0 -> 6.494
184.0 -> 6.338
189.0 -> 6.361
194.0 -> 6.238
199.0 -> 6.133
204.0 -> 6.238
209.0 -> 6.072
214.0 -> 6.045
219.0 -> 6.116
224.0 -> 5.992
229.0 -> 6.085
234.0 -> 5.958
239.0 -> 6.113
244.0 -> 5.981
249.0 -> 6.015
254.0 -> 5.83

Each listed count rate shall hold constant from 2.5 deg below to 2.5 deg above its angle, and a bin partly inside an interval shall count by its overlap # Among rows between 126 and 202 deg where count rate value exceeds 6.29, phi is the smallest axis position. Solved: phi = 129.0 deg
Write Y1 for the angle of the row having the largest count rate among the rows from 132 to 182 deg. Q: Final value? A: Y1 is 154.0 deg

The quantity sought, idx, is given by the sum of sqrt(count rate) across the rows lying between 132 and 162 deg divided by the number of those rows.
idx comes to 2.67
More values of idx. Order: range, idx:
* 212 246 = 2.46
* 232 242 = 2.46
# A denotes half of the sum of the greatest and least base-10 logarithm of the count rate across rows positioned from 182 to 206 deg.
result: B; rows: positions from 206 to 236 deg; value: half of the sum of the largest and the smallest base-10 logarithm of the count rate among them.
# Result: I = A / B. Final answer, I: 1.02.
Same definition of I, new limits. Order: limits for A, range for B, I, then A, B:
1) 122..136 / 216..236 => 1.08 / 0.841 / 0.781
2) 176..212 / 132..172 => 0.94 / 0.798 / 0.846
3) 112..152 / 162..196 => 1.03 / 0.846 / 0.820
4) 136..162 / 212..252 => 1.09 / 0.853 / 0.781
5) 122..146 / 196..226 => 1.07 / 0.841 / 0.786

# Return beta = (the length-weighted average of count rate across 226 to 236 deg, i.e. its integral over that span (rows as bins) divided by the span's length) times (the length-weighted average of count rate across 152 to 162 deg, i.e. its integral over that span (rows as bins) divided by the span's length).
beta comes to 44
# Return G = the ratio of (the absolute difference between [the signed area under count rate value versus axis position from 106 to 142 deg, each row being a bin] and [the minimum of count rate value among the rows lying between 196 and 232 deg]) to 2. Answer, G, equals 123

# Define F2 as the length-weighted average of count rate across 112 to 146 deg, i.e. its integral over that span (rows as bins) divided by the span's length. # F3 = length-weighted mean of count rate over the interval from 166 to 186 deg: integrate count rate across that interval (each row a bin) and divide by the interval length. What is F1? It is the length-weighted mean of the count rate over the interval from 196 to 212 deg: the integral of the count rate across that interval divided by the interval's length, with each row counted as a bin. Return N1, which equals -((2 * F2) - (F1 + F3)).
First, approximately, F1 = 6.15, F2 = 7.02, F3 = 6.52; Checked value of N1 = -1.4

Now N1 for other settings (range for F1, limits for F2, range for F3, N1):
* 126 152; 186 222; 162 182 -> 1.3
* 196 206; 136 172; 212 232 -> -1.9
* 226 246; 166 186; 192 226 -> -0.9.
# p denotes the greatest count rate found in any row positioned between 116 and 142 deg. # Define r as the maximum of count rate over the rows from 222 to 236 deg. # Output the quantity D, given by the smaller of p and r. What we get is 6.1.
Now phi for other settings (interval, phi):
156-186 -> 159.0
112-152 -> 114.0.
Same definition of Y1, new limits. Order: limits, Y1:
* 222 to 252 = 239.0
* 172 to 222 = 179.0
